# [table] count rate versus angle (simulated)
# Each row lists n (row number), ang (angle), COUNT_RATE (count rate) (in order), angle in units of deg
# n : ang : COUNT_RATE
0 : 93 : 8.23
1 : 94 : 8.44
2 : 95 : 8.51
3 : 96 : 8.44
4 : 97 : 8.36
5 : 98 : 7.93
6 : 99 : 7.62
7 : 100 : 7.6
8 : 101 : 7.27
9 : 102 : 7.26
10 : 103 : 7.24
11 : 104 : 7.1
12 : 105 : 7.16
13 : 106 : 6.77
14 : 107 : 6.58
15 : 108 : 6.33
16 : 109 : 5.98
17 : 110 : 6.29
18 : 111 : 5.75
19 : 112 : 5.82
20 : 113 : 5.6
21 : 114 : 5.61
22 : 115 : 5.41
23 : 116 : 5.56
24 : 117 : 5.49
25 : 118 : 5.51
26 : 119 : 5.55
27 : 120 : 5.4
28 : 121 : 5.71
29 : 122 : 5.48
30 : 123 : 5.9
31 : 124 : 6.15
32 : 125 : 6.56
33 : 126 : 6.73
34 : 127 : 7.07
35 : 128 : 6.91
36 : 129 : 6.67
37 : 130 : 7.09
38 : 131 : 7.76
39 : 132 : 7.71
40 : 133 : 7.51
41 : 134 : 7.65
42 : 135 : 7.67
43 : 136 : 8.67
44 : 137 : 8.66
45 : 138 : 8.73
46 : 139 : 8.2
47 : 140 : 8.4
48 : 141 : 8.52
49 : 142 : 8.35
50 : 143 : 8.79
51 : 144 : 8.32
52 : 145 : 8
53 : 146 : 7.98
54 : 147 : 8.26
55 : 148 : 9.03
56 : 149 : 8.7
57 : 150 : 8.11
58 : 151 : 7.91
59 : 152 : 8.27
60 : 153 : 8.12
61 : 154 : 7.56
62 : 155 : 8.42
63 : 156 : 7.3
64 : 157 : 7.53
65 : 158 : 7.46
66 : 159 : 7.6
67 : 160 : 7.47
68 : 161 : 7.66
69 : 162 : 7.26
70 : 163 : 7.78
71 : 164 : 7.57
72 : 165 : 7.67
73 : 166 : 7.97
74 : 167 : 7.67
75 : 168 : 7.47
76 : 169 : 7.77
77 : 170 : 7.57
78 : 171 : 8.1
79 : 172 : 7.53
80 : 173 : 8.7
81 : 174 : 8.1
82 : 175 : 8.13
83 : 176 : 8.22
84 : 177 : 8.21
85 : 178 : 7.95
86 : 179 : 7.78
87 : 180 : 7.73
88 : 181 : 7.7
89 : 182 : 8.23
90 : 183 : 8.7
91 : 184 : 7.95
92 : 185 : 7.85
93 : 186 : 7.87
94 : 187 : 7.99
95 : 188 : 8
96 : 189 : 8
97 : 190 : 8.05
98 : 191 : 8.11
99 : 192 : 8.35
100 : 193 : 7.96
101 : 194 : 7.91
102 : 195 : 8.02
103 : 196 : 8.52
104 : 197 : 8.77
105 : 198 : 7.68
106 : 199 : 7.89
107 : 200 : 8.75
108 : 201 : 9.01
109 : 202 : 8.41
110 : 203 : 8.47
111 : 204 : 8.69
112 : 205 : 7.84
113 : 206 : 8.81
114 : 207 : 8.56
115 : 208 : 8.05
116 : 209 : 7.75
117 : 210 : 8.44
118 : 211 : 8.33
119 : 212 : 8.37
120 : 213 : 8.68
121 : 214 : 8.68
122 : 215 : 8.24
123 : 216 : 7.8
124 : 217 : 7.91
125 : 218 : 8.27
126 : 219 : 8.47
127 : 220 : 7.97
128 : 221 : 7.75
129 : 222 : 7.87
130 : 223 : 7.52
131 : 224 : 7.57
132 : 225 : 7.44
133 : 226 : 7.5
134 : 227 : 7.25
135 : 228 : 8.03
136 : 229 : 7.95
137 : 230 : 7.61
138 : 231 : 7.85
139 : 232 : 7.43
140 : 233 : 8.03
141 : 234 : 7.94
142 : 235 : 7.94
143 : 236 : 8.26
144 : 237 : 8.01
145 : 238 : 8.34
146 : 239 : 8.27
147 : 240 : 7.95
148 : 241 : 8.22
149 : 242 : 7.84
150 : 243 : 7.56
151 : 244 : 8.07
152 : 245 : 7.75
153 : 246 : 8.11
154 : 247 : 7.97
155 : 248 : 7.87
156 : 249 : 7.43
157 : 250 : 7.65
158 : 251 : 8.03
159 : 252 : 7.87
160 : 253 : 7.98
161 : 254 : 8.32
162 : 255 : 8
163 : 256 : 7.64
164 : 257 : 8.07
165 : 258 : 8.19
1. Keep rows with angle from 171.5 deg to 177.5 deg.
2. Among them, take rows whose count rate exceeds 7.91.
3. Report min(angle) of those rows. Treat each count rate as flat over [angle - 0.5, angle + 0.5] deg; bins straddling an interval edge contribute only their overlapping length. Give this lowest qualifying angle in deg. 173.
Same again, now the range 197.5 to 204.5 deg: 200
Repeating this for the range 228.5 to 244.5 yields 229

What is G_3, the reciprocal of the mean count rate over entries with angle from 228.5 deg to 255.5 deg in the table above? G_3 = 0.126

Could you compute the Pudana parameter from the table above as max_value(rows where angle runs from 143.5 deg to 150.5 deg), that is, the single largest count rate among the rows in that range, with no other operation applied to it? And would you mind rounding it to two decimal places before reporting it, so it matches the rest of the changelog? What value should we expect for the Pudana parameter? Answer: 9.03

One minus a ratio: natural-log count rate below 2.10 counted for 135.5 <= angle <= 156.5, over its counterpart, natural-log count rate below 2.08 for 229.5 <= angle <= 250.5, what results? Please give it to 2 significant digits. 0.46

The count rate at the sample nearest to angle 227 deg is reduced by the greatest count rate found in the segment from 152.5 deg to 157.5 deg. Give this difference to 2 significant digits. -1.2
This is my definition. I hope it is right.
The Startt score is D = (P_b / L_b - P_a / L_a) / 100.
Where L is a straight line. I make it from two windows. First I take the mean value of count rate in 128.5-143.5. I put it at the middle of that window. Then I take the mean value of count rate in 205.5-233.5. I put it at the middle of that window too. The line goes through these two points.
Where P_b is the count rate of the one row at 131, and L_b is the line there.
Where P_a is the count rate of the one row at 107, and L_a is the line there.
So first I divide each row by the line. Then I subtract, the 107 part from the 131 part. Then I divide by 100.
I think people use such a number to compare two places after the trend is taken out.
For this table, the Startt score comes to 0.0015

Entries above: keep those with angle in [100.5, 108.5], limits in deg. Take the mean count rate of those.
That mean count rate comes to 7.0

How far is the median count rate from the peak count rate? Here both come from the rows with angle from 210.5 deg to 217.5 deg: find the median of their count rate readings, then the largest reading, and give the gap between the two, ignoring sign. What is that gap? 0.35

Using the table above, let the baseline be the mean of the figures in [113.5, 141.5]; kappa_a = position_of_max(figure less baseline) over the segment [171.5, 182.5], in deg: 173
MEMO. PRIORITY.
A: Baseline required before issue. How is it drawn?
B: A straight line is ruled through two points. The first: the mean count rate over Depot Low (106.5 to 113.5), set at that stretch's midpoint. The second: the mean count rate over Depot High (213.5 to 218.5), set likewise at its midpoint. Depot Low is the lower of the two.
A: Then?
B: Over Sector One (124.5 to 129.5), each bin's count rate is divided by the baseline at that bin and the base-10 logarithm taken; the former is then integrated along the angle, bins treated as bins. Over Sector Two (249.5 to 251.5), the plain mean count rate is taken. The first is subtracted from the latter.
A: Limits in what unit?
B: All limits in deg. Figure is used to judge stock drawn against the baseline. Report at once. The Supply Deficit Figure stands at 7.71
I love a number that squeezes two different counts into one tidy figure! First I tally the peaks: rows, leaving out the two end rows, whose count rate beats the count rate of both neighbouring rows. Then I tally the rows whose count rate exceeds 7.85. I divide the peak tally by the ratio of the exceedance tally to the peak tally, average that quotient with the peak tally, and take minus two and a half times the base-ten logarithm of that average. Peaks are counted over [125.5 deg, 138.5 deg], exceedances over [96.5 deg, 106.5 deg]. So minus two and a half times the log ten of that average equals -1.44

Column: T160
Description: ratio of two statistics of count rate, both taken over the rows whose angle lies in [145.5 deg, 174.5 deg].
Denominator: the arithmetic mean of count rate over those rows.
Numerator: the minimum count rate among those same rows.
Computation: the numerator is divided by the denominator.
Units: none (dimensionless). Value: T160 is 0.921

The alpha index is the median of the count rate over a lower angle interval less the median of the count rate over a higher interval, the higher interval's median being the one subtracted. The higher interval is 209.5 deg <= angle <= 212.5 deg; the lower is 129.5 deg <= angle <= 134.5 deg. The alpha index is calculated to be -0.72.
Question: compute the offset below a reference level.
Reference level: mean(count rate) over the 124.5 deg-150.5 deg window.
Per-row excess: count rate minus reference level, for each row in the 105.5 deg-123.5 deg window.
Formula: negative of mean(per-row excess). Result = 2.11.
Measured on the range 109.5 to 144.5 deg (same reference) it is 1.03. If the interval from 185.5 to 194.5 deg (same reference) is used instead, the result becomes -0.10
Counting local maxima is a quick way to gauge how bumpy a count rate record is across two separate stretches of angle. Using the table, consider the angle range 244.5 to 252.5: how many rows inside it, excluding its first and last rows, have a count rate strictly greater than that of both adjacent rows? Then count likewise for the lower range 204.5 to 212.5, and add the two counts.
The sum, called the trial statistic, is 4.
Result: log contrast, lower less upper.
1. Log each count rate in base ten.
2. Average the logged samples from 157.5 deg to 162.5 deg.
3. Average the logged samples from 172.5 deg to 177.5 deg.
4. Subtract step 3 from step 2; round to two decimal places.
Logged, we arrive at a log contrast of -0.04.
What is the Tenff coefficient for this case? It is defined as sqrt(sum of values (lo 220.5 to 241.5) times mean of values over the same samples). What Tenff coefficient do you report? 35.9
